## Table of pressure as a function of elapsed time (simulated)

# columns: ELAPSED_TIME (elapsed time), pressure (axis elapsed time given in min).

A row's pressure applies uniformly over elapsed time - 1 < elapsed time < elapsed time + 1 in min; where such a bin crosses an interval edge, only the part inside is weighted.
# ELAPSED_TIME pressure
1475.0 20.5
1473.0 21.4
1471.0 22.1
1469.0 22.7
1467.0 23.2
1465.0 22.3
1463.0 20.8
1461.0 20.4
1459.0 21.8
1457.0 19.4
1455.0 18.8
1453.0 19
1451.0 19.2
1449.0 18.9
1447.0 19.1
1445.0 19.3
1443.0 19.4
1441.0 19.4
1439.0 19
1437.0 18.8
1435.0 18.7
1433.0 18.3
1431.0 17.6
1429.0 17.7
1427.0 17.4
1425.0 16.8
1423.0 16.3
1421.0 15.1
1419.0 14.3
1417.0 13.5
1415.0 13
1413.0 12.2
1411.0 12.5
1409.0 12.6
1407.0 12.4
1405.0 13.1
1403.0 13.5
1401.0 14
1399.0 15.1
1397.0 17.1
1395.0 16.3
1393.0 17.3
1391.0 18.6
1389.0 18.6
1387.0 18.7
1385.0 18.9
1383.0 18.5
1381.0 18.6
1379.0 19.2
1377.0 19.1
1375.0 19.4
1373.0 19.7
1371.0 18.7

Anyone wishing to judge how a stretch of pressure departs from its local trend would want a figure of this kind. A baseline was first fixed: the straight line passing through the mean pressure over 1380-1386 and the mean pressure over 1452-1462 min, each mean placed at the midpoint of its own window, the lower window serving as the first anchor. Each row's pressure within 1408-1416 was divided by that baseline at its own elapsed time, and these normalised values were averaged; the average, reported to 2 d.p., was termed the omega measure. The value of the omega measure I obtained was 0.66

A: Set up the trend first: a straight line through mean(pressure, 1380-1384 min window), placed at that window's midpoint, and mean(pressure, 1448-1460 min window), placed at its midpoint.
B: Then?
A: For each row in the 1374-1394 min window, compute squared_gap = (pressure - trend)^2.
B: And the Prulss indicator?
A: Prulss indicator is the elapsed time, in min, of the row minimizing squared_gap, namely 1389.0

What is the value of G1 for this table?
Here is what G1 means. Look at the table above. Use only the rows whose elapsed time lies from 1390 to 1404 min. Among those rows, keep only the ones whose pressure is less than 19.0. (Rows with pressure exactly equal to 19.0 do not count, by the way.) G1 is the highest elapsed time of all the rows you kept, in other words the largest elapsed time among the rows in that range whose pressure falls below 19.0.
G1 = 1403.0 min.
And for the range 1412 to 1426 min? 1425.0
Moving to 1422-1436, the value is 1435.0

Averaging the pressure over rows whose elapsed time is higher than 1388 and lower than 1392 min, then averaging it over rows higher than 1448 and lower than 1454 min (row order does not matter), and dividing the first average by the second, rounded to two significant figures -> 0.98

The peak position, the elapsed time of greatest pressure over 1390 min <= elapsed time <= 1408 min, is 1391.0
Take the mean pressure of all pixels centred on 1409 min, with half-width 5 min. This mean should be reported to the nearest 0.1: 12.6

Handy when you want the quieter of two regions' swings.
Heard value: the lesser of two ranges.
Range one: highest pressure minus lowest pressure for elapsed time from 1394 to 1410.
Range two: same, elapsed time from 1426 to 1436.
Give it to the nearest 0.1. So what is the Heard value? 1.3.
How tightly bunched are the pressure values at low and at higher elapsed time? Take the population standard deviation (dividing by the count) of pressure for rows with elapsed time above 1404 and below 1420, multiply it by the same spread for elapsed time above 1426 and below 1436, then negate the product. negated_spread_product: -0.31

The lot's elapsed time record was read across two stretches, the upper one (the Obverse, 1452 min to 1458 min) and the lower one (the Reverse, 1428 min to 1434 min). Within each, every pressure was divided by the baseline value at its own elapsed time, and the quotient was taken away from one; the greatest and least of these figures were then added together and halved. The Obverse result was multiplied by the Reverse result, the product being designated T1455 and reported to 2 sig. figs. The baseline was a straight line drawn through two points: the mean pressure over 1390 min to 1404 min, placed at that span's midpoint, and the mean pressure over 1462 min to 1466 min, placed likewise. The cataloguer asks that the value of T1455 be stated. 0.0043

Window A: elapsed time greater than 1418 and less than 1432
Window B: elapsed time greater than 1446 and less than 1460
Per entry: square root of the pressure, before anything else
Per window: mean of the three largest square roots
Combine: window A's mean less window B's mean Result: -0.29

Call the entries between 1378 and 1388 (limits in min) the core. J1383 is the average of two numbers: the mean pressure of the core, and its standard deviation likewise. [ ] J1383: 9.5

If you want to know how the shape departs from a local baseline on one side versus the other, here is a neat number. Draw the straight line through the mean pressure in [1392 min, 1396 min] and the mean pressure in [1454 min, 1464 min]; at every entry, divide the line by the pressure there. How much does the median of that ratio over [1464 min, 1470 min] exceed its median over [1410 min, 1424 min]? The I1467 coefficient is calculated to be -0.42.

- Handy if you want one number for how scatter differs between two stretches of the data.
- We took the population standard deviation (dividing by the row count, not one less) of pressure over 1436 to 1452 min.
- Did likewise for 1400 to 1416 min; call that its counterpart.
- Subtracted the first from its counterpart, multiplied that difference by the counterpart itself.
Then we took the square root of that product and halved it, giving 0.2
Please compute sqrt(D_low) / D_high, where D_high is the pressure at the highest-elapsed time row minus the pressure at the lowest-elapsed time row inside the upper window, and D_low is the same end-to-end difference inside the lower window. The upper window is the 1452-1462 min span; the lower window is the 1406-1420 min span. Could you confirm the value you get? 1.0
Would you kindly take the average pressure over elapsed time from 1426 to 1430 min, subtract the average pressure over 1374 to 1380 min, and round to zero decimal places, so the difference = -2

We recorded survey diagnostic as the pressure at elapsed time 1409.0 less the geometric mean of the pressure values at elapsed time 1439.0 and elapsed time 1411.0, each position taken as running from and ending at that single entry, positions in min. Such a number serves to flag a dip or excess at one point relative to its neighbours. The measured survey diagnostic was -2.8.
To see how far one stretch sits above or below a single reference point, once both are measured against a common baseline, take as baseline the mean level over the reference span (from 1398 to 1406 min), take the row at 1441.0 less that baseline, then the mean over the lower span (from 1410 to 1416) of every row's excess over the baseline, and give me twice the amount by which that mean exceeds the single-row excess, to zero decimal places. -14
